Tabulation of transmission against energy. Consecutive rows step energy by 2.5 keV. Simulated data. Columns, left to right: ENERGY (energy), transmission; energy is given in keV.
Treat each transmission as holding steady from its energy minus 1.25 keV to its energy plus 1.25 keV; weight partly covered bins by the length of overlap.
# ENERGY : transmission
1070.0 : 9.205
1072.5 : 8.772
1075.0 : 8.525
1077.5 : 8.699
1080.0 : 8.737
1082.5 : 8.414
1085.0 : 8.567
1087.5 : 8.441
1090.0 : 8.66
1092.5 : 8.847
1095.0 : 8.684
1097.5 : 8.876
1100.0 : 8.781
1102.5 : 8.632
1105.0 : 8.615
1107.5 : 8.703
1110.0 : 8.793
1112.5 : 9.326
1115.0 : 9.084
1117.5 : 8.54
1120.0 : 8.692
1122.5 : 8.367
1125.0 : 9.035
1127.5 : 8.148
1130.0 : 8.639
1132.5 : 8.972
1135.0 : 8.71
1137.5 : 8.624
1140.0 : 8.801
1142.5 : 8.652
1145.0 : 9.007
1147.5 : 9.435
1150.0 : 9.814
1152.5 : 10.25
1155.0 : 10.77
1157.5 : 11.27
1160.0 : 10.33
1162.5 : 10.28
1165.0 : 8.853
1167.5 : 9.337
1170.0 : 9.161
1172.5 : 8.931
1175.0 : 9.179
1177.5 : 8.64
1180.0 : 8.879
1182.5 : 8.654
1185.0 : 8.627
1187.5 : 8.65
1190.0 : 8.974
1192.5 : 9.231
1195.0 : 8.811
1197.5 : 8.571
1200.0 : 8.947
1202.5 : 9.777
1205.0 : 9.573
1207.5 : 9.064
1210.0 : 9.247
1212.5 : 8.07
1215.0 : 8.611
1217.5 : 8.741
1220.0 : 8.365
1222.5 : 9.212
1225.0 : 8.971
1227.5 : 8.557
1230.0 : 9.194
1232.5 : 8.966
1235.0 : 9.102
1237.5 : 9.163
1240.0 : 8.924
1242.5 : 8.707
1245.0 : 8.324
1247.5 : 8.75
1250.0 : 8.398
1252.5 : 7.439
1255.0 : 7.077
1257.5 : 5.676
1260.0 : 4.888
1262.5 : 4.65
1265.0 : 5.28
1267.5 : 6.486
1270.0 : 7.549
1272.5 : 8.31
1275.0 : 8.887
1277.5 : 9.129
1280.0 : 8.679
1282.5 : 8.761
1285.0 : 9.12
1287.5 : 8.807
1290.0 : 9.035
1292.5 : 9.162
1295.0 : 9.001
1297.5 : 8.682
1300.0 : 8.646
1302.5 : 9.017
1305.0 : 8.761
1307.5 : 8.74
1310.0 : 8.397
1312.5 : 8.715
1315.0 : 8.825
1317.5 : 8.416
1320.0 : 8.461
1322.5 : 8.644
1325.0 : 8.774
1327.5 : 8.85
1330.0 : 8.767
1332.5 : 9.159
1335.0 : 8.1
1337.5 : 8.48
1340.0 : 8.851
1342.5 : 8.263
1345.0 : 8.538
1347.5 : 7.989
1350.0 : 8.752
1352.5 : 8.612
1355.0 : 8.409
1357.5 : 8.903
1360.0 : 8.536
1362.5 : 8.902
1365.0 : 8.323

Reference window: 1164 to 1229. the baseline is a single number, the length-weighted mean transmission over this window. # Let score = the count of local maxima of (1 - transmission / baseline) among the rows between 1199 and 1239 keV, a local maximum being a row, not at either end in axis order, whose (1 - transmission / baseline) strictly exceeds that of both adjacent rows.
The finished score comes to 5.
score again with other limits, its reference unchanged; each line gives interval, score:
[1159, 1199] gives 4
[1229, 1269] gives 3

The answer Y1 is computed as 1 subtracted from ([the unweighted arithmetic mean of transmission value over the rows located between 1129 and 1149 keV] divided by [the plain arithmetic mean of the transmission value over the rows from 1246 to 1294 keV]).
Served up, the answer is 0.15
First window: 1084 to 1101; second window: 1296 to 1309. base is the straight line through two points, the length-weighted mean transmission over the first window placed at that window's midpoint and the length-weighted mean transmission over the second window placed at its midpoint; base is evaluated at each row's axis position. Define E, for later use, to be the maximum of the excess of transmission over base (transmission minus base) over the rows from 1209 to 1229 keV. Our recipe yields 0.5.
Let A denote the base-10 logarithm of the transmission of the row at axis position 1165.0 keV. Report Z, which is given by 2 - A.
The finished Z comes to 1.05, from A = 0.95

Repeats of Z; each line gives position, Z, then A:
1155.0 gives 0.97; 1.03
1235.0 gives 1.04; 0.96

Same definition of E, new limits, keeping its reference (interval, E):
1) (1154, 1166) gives 2.6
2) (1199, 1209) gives 1.0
